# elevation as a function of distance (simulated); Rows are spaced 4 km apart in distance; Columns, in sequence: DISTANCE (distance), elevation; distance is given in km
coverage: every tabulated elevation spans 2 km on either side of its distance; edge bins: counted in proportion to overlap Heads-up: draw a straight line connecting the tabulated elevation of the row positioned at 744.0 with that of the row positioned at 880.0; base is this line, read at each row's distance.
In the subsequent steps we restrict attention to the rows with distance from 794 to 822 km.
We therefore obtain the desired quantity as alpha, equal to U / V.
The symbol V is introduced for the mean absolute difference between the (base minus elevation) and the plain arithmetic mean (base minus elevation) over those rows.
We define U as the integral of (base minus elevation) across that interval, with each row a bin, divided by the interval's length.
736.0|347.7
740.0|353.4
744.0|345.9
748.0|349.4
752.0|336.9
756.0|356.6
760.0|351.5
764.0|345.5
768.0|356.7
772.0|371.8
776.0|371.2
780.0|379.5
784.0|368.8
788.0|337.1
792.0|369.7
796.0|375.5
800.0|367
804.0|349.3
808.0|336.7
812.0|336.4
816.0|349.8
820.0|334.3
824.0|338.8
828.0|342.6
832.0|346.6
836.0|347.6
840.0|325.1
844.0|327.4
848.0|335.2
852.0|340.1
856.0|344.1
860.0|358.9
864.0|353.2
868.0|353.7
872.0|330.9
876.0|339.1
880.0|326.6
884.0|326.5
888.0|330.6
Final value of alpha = -1.1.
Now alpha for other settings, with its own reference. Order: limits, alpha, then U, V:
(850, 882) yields -1.7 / -15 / 9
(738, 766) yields -0.8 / -4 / 5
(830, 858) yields -0.8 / -6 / 8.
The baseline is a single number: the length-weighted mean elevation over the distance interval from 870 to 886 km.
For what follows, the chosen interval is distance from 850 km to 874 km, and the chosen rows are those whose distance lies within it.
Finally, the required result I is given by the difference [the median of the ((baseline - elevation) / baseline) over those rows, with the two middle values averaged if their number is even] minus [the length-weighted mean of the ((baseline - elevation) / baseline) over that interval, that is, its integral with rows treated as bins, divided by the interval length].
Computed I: -0.006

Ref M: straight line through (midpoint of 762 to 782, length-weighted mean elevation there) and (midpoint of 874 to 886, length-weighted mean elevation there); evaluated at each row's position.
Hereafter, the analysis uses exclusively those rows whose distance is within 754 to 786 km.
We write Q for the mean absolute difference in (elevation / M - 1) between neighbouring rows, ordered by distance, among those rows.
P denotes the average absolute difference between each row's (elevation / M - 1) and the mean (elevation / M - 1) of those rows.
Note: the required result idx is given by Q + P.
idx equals 0.057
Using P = 0.035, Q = 0.0224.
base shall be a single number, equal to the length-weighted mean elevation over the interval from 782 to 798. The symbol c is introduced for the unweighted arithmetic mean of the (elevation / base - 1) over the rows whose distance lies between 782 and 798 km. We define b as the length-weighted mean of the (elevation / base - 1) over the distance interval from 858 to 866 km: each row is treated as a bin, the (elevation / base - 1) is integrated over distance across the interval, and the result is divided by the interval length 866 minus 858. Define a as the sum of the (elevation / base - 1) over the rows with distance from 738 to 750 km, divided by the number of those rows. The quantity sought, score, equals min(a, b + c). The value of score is -0.04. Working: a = -0.036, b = -0.019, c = 0.000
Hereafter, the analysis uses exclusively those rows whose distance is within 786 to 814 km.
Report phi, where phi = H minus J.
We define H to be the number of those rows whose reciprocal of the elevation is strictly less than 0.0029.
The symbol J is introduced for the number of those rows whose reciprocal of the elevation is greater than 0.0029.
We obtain 1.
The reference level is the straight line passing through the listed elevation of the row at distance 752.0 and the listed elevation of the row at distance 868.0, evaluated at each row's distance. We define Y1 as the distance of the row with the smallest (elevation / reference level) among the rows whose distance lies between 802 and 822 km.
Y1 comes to 820.0 km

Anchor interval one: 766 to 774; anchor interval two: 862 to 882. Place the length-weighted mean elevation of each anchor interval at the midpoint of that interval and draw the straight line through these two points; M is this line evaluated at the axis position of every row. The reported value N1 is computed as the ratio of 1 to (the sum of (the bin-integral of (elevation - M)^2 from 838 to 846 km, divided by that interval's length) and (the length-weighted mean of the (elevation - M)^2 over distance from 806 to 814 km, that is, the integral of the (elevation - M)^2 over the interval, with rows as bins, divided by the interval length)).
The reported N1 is 0.0012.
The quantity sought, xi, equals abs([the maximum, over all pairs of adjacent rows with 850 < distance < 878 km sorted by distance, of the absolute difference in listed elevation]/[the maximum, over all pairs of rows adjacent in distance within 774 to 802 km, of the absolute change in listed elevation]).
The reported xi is 0.70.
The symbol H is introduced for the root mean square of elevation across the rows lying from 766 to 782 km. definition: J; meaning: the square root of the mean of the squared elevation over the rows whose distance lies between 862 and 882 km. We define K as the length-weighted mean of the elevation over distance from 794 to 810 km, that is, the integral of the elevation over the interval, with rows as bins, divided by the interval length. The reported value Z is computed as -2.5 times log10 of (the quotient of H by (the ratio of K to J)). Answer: -6.37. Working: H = 370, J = 341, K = 357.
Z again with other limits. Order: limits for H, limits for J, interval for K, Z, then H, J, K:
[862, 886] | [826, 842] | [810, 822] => -6.33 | 339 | 341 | 340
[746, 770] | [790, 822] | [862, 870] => -6.36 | 350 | 353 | 353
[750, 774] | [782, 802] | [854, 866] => -6.41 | 353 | 364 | 352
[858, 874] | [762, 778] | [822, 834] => -6.42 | 349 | 361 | 343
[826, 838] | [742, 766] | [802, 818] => -6.36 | 346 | 348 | 343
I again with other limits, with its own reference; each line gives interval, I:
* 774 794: -0.013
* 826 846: -0.014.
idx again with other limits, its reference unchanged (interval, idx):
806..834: 0.040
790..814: 0.061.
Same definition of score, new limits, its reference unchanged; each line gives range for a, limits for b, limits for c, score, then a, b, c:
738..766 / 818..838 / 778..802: -0.05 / -0.039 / -0.057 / 0.010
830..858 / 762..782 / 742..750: -0.07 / -0.068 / 0.006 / -0.042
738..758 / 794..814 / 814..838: -0.08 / -0.040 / -0.027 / -0.054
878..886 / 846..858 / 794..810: -0.10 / -0.100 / -0.063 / -0.016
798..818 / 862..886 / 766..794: -0.06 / -0.041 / -0.067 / 0.006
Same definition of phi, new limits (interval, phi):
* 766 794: 5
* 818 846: -3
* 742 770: 5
